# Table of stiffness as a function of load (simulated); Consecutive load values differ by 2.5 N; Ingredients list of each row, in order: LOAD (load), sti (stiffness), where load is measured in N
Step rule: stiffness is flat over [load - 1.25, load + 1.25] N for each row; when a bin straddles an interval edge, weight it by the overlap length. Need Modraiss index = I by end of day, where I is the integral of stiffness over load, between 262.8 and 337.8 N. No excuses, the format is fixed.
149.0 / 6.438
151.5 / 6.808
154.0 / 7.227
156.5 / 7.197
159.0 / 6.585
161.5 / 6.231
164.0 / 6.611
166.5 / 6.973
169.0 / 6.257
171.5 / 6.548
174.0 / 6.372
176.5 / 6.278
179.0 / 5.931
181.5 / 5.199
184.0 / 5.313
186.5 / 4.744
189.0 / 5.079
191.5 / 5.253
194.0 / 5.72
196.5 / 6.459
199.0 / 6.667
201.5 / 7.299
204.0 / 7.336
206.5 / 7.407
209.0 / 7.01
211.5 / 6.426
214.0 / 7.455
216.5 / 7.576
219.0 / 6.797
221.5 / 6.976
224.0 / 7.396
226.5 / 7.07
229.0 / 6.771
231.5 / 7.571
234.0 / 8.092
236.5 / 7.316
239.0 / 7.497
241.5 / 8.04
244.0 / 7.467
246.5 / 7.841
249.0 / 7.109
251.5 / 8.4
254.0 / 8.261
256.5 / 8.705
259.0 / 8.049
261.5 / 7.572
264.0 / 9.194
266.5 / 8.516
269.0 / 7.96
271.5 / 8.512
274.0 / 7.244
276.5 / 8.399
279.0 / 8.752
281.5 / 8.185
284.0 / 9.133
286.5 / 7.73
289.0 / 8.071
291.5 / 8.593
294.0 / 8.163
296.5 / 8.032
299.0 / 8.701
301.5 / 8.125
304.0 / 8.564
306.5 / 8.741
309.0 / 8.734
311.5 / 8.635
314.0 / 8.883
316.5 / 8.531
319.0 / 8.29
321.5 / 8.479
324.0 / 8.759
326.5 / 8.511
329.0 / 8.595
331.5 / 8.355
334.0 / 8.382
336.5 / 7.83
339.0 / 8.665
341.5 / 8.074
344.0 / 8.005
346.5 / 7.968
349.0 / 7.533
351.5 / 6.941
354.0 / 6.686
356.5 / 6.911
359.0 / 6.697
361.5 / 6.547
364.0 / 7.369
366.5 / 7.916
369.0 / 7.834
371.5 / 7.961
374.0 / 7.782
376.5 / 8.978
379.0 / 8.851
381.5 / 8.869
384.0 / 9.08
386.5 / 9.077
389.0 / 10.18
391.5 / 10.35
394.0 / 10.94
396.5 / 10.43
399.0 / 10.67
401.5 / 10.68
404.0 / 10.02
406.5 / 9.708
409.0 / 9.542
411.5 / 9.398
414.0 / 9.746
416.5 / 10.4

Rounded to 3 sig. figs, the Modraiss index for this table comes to 631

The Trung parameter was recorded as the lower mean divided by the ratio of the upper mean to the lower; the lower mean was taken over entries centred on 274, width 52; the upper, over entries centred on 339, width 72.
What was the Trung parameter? 8.5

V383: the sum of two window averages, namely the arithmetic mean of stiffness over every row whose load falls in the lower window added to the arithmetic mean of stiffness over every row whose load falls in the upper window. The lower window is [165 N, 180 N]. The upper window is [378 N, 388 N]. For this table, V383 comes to 15.4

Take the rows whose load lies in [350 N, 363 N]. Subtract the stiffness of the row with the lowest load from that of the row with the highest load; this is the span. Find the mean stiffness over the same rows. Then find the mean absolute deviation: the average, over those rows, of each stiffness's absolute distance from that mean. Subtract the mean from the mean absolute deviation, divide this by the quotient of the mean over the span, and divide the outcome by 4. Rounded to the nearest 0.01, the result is 0.10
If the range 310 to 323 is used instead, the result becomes 0.04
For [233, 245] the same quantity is 0.15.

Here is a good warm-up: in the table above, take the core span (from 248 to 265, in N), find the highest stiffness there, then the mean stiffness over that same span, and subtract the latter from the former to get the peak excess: 1.01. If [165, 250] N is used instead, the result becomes 1.35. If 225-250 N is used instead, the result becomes 0.61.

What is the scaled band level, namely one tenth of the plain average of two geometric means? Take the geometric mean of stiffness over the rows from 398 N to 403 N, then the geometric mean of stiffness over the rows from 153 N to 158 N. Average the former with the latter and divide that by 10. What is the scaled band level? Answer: 0.89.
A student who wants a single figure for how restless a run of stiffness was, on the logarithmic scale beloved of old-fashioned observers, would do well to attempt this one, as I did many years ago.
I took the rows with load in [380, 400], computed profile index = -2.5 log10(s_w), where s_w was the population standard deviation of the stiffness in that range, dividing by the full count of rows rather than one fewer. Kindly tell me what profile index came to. 0.30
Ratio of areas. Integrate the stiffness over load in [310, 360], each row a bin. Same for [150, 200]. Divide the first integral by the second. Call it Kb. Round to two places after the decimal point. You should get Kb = 1.30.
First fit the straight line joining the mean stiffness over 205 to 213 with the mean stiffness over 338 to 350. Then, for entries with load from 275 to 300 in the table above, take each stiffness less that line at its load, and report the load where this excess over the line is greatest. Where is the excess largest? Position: 284.0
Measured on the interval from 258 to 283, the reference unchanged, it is 264.0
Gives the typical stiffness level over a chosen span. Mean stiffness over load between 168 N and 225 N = 6.4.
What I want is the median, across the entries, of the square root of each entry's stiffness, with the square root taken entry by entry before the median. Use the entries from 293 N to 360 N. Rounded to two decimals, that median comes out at 2.89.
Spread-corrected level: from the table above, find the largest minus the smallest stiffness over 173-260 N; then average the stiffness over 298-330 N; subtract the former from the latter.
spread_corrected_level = 4.62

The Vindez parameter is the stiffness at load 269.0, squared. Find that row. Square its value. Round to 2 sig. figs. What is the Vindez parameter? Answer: 63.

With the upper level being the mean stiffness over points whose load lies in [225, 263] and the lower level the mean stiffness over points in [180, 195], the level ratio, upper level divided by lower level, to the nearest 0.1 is 1.5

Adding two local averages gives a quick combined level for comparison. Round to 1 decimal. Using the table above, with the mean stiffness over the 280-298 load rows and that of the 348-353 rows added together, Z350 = 15.5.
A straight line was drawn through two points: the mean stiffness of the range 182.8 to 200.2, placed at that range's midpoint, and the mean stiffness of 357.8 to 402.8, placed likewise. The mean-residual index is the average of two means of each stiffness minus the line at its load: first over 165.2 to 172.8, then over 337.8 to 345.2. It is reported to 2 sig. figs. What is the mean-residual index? 0.70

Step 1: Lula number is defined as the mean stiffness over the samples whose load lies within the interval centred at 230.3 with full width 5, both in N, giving 7.2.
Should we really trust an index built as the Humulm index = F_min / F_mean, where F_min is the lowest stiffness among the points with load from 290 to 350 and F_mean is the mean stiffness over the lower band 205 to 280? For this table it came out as 0.98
